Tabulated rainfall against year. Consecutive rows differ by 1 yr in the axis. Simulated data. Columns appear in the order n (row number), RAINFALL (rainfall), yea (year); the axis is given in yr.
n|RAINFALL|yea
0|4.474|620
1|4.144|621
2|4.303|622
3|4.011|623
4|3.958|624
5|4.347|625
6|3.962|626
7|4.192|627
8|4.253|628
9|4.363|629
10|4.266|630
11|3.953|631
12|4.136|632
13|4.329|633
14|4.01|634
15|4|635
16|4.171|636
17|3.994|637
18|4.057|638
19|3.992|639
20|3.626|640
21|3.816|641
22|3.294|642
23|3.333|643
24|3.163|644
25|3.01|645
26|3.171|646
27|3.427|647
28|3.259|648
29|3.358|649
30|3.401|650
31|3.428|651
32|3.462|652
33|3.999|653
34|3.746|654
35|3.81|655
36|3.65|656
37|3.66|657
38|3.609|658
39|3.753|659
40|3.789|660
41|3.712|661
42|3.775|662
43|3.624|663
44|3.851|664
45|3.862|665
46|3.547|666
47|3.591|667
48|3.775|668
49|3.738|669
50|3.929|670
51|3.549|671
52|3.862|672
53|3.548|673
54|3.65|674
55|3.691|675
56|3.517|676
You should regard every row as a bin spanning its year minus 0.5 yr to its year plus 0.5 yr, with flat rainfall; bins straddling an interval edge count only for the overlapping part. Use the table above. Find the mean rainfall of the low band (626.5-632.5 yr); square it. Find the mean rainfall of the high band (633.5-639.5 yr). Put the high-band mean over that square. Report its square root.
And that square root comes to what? 0.479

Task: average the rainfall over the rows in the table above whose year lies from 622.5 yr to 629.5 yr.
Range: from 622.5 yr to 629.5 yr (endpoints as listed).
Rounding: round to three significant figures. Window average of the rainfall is 4.16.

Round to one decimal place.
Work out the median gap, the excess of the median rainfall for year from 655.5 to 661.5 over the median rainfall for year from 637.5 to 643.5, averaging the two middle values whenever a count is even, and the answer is 0.0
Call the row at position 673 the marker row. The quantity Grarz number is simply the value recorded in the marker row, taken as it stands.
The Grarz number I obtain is 3.548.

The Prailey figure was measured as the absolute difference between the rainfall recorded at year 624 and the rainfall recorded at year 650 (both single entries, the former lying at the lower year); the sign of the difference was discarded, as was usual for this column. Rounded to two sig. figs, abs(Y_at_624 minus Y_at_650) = 0.56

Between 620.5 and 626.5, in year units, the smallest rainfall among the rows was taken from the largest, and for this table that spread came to 0.39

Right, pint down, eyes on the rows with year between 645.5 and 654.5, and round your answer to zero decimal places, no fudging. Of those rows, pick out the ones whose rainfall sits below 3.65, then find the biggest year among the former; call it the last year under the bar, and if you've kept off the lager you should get 652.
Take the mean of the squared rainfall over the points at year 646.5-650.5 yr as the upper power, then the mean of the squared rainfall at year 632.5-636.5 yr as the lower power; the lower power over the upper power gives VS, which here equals 1.5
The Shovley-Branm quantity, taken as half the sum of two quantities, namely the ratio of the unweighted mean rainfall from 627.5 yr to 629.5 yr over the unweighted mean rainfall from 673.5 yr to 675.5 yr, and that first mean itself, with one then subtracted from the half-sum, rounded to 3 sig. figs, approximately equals 1.74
